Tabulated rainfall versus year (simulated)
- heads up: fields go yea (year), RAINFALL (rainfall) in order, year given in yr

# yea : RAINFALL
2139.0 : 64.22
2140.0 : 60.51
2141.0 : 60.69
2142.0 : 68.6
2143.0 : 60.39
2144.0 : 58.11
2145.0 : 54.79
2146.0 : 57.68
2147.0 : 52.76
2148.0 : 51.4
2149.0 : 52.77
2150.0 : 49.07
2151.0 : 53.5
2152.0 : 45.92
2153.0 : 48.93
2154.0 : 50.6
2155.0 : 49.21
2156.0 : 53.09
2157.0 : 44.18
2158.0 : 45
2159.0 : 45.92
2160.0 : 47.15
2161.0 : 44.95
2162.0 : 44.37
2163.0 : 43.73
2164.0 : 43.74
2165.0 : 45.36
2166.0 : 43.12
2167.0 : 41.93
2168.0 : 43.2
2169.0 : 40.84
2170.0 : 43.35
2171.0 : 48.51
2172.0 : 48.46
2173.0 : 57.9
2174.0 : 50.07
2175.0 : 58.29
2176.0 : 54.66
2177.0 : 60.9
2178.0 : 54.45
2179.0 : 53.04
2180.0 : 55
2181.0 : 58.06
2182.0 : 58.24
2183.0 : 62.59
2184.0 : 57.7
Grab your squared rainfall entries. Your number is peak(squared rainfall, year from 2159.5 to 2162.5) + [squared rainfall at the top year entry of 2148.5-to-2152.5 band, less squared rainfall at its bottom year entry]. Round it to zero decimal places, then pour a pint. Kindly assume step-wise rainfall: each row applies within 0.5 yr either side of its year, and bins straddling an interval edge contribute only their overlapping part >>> 1547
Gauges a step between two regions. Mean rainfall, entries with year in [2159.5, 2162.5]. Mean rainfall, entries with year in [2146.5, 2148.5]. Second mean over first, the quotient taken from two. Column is 0.86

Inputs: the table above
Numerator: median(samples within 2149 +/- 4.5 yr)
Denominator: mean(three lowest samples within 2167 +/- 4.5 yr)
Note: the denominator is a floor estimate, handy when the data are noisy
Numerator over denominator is 1.26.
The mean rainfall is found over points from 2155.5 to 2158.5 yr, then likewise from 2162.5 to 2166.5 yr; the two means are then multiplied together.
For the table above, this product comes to 2086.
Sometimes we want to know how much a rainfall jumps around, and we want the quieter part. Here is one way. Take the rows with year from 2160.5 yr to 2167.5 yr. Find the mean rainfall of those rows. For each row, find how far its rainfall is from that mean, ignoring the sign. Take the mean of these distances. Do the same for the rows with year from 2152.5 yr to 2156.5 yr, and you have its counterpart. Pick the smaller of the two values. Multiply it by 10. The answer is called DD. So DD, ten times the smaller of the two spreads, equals 9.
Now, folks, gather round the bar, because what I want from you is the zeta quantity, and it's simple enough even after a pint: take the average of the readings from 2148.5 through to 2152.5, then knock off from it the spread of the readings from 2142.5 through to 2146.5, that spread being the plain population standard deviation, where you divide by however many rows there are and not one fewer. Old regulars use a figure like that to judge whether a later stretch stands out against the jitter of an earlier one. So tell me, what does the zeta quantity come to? 48.3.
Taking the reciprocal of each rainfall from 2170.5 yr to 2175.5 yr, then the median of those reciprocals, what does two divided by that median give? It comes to 100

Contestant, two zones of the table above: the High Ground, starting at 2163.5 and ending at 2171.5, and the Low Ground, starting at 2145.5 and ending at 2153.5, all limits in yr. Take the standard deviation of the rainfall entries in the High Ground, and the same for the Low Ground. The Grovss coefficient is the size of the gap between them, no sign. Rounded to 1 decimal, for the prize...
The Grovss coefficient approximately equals 1.2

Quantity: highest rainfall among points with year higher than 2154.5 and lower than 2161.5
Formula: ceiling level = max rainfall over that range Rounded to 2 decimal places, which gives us 53.09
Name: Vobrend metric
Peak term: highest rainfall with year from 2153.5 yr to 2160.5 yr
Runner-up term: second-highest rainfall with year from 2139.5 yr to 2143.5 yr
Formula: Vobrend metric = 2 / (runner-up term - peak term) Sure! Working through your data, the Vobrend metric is 0.3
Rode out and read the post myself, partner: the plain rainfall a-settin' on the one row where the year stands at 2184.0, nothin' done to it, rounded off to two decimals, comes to 57.70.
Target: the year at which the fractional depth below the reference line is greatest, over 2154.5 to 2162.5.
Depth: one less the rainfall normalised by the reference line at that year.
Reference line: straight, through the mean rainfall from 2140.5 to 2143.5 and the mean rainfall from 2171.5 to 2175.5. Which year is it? 2157.0 yr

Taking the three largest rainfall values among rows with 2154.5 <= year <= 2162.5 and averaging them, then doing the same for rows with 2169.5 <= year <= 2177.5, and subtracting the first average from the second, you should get 9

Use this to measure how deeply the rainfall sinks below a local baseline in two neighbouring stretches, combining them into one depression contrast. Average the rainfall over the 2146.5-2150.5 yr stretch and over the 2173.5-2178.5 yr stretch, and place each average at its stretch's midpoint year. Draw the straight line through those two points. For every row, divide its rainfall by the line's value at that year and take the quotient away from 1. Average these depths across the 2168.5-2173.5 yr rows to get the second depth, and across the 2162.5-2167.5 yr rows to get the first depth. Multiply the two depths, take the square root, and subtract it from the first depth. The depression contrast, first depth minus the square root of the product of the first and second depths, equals 0.035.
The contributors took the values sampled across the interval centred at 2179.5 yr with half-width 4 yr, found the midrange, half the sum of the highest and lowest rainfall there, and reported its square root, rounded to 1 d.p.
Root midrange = 7.6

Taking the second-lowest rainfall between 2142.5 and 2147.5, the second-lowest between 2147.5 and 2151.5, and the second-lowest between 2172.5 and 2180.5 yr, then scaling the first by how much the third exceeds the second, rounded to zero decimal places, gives 90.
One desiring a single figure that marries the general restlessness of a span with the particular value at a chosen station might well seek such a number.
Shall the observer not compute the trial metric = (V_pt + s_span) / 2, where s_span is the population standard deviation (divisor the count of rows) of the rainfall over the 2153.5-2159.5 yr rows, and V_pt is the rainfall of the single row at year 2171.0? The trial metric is 26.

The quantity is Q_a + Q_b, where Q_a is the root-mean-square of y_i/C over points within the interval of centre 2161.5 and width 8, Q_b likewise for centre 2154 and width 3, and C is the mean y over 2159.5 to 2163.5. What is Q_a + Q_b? 2.10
